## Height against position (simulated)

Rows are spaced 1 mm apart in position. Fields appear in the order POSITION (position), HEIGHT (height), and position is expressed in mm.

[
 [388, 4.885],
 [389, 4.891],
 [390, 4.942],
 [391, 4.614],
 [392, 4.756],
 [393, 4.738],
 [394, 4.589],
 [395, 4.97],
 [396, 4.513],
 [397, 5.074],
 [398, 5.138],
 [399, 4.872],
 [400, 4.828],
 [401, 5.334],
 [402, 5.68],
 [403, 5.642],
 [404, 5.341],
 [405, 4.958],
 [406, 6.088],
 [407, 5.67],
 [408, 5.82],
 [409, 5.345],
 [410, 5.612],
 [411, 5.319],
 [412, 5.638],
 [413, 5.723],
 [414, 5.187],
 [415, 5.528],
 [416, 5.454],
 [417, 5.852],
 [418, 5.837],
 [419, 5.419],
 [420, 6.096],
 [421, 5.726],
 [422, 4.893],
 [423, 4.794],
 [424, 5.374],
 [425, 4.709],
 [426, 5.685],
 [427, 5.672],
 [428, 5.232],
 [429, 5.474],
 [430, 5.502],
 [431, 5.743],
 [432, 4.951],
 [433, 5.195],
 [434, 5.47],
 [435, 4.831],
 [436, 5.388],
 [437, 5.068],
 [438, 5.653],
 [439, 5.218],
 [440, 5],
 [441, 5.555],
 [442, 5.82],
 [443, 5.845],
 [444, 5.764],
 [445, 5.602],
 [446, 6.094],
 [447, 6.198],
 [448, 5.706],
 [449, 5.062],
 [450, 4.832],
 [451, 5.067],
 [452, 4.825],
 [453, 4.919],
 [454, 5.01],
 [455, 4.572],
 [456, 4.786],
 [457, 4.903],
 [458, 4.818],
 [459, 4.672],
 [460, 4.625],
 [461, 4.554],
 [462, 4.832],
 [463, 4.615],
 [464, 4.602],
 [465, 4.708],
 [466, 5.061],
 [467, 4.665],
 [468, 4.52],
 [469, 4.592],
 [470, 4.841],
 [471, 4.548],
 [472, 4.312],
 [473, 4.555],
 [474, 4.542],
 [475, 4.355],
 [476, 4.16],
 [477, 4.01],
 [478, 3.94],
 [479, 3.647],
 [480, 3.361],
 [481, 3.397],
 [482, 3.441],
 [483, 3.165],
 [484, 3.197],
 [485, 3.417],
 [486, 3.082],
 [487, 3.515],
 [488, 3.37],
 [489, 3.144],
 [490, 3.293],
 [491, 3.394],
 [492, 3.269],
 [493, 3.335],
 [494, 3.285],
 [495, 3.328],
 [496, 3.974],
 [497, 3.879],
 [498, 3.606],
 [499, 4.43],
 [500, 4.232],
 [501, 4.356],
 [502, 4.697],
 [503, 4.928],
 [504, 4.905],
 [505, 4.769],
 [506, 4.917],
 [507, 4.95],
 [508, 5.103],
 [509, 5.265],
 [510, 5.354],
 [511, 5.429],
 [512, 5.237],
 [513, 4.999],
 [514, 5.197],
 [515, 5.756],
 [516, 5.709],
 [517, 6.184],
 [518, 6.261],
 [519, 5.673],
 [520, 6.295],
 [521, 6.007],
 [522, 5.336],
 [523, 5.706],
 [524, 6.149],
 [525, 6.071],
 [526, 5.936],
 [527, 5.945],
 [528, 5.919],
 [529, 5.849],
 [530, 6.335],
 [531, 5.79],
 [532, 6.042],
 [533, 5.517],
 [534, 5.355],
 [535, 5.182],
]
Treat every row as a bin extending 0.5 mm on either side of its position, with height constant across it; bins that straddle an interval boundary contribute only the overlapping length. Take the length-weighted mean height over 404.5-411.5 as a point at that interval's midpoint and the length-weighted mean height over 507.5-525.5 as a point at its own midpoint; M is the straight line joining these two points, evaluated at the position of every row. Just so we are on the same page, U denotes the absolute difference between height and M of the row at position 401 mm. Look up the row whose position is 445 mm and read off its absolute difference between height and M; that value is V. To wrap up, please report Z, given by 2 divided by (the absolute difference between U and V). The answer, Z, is 10.9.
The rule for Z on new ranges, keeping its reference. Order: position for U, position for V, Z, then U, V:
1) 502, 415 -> 2.2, 0.9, 0.0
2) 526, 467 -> 3.0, 0.3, 0.9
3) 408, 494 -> 1.0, 0.3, 2.3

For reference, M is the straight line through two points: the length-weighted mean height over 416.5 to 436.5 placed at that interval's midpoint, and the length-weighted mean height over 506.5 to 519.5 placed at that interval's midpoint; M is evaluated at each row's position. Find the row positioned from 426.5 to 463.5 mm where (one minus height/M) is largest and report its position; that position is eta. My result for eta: 461 mm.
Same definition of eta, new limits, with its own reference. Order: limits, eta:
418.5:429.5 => 425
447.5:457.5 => 455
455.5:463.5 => 461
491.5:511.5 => 492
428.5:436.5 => 435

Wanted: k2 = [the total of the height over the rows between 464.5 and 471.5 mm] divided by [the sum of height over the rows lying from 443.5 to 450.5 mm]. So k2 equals 0.84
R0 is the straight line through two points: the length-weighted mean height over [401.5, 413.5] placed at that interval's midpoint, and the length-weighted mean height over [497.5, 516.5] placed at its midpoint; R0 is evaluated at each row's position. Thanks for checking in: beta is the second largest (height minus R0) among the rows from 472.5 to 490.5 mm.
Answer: -0.61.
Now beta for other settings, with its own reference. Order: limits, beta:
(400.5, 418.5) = 0.34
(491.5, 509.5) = 0.17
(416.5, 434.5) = 0.34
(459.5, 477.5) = -0.33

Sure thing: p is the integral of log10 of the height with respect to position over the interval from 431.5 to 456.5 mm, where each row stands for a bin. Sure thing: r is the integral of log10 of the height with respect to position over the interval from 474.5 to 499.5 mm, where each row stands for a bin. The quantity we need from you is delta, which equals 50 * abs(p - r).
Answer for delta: 217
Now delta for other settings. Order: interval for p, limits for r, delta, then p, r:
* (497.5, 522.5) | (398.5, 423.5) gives 32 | 17.8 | 18.4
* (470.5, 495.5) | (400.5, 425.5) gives 225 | 13.9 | 18.4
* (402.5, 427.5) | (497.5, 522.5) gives 35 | 18.5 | 17.8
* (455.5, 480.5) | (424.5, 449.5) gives 107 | 16.3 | 18.4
